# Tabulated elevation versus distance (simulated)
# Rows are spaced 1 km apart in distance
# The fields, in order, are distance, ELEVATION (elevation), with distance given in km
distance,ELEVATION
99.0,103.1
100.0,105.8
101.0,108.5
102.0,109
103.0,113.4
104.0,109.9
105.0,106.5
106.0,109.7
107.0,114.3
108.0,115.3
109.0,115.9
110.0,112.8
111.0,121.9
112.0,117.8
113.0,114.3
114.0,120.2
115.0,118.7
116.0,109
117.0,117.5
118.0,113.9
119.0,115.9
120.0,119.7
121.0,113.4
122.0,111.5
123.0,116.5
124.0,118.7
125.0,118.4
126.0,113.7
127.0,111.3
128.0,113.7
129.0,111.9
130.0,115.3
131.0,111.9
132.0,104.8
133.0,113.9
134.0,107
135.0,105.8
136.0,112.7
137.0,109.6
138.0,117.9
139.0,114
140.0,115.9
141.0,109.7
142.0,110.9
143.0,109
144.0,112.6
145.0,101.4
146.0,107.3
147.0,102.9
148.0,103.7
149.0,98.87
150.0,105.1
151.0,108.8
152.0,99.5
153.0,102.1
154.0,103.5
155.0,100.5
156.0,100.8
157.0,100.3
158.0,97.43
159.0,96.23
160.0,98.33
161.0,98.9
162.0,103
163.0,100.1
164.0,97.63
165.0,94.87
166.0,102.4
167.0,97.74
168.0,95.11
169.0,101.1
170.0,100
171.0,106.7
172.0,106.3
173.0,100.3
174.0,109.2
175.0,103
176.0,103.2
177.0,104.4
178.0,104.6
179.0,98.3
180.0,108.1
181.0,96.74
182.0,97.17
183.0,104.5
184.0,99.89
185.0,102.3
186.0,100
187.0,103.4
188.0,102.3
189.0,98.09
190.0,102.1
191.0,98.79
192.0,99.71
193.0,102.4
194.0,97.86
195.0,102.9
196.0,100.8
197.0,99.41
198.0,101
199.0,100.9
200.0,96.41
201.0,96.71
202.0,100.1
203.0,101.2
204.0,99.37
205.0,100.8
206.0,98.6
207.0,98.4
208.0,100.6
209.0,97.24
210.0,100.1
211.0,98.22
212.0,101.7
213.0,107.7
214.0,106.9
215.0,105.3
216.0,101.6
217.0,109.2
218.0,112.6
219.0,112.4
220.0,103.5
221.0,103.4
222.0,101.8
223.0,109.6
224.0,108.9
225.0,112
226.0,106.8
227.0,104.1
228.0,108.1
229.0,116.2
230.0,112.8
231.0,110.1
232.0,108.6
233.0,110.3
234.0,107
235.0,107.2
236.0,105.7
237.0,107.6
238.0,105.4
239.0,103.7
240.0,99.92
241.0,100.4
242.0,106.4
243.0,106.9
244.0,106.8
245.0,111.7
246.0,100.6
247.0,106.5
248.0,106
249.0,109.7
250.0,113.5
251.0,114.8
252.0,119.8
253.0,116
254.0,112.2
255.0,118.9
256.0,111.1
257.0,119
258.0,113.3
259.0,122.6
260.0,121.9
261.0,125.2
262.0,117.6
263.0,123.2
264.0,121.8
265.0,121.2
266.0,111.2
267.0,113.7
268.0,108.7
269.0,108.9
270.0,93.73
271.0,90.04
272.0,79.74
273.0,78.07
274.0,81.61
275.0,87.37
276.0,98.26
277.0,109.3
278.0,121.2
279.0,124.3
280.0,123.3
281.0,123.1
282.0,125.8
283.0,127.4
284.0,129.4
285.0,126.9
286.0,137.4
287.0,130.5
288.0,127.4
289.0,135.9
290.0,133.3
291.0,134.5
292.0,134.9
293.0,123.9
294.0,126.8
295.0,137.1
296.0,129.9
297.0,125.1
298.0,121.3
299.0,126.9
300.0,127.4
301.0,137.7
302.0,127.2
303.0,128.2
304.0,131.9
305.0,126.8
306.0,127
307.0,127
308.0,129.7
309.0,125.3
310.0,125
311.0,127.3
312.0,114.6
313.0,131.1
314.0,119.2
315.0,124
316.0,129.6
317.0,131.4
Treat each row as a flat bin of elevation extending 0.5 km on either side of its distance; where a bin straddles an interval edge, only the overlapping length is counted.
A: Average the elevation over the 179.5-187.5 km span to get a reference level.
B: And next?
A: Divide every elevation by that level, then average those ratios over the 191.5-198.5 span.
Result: 0.991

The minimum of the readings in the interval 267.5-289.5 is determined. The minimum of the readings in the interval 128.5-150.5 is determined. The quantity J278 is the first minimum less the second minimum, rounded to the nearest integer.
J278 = -21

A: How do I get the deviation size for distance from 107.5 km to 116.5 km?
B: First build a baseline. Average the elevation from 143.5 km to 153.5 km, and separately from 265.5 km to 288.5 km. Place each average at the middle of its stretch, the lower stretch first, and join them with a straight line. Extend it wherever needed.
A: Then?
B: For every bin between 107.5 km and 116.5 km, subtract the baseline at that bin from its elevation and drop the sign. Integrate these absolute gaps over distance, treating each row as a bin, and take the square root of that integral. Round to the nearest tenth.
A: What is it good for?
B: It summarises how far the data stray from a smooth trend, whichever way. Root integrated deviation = 11.2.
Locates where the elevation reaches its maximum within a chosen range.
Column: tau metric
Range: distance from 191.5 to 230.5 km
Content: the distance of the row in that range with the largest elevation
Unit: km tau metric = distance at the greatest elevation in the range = 229.0 km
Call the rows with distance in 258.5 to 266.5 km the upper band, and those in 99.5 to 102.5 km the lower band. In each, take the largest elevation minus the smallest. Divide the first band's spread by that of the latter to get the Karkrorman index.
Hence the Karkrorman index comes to 4.4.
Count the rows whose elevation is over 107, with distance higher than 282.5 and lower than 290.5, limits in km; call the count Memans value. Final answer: 8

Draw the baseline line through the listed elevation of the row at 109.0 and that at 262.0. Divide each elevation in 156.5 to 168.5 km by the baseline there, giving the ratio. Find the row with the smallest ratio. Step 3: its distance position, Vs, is 165.0 km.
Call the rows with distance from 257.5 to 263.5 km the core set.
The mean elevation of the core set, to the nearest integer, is 121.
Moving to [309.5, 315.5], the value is 124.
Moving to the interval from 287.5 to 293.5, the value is 132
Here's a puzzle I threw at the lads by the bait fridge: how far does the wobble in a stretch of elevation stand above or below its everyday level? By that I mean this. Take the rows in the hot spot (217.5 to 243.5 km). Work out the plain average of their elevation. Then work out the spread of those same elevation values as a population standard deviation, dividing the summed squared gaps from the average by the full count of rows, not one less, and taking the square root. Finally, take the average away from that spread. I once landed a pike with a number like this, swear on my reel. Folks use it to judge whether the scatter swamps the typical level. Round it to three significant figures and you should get -103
